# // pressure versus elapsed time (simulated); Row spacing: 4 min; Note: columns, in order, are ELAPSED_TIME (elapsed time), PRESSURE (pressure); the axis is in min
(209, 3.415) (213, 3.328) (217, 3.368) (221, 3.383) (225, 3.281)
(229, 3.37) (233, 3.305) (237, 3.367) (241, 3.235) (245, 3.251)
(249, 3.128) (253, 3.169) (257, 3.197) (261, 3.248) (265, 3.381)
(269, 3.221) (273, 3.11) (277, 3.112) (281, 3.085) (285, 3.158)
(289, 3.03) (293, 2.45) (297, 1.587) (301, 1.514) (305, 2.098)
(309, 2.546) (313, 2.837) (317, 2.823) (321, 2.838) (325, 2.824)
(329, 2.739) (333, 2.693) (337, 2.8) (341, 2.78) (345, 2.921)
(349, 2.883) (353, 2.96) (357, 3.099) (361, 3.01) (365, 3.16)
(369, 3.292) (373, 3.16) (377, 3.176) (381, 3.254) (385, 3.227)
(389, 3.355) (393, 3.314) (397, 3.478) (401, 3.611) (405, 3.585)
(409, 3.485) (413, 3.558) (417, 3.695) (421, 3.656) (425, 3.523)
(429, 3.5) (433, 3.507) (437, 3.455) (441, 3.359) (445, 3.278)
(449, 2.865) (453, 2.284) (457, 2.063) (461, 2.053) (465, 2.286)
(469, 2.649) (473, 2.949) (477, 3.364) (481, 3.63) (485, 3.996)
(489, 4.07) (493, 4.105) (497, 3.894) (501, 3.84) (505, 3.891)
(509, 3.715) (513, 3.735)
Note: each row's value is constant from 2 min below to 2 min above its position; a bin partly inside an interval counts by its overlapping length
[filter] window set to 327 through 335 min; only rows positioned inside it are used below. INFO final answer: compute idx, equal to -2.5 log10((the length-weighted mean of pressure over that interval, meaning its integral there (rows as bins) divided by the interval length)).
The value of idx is -1.1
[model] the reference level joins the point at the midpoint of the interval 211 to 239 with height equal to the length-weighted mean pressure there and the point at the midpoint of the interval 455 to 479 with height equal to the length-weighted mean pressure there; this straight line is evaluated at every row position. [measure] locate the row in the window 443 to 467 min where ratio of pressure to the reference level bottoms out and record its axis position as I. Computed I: 457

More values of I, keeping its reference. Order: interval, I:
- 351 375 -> 353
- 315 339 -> 333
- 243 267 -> 249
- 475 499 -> 477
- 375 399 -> 377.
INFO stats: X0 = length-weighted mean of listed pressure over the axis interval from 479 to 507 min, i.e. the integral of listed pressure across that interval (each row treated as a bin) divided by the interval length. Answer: 3.92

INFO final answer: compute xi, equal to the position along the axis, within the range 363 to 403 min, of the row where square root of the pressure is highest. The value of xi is 401 min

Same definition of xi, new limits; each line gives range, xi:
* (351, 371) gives 369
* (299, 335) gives 321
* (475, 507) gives 493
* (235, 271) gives 265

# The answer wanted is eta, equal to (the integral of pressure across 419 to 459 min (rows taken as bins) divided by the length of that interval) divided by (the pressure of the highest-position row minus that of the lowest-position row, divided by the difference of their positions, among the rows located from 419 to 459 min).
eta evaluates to -71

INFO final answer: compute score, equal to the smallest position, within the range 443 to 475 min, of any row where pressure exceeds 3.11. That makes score 445 min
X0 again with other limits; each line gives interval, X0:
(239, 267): 3.23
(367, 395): 3.25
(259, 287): 3.19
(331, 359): 2.88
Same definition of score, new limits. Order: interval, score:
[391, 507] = 393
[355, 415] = 365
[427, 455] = 429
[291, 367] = 365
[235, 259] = 237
